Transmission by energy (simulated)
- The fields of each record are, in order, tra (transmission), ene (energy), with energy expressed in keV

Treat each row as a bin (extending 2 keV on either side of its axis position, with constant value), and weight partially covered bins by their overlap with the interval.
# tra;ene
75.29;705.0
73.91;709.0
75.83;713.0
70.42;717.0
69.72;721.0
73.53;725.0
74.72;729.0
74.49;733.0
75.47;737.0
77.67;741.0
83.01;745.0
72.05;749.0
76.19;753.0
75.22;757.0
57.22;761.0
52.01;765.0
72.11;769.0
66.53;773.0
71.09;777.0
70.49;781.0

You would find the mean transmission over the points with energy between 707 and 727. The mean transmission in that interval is 72.7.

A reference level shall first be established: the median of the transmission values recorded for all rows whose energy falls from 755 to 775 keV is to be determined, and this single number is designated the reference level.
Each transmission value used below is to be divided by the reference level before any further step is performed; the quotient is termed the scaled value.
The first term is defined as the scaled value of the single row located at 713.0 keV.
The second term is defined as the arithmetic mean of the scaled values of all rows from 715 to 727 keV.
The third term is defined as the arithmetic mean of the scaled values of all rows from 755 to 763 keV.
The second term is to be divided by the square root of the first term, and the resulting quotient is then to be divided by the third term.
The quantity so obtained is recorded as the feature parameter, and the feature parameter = 1.01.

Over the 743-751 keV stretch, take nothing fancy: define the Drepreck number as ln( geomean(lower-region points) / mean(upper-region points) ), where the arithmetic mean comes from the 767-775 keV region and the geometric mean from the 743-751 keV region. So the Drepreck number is 0.11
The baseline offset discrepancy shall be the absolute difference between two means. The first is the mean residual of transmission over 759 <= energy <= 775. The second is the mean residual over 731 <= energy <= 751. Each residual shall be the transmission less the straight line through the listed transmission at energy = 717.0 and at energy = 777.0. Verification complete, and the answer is 15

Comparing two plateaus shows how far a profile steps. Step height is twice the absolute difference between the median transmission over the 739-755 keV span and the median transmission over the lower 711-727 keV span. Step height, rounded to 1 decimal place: 9.9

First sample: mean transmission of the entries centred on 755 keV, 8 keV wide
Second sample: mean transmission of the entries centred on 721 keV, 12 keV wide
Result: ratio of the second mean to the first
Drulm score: 0.94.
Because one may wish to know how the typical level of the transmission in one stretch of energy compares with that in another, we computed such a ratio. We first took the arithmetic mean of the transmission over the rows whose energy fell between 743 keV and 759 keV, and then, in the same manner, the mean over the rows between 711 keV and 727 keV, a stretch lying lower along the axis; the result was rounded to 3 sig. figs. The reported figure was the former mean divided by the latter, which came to 1.06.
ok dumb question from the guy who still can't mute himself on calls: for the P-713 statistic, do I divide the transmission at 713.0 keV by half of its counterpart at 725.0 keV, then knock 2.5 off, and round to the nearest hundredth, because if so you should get -0.44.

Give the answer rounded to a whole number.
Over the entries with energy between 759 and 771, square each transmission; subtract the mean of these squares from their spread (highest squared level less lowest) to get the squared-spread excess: -1232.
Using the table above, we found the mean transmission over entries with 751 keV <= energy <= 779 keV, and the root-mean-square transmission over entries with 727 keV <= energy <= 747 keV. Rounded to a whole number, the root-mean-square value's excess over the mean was 10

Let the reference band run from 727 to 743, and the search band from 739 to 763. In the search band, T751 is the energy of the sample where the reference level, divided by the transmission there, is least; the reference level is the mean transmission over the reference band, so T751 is 745.0 keV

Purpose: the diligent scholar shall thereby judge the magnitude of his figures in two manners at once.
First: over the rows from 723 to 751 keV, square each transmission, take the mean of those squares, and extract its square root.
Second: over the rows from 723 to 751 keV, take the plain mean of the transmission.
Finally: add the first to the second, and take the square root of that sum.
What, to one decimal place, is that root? 12.3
